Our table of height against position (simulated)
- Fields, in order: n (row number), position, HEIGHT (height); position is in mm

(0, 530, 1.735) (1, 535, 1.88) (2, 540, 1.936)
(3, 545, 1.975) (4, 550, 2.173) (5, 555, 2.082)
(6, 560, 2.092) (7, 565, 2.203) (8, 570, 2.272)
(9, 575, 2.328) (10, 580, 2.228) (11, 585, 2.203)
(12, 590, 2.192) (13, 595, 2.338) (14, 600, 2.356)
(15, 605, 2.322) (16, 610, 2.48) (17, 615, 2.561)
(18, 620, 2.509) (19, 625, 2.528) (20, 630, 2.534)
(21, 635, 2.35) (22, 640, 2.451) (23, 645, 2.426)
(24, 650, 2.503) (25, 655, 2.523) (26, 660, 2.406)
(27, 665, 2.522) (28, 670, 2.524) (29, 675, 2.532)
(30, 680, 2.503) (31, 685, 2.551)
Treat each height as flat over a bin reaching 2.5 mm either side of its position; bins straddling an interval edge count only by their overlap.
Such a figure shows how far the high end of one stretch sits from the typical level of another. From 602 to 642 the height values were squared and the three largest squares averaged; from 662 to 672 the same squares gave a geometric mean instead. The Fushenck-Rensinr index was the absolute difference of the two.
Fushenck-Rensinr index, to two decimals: 0.09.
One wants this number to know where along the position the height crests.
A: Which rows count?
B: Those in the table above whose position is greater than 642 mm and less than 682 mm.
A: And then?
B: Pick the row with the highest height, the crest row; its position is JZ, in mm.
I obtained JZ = 675 mm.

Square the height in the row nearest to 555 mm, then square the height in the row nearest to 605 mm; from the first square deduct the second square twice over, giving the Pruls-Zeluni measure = -6.4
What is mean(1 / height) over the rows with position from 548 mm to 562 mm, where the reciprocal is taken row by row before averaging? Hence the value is 0.47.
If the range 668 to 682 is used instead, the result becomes 0.40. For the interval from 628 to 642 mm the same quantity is 0.41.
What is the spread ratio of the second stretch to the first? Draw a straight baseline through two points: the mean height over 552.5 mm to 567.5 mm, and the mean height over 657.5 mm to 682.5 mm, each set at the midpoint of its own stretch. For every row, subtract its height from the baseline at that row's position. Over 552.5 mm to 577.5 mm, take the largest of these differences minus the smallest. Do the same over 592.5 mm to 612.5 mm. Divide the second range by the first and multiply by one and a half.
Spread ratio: 1.1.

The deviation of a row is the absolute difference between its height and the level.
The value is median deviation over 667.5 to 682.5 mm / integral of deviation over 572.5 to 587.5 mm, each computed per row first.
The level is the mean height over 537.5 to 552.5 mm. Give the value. 0.15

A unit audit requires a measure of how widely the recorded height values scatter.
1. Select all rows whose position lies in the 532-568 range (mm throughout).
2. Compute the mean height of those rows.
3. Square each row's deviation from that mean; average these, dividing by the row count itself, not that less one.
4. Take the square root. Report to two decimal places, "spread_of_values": 0.11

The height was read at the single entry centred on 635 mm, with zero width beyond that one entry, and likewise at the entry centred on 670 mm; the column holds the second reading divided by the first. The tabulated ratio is 1.07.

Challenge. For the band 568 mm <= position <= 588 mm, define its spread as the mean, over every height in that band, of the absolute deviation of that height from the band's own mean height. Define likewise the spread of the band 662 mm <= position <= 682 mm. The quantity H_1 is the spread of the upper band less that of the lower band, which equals -0.034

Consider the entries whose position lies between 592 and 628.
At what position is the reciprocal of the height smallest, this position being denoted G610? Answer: 615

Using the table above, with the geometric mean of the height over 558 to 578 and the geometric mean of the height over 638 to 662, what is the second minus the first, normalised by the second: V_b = 0.10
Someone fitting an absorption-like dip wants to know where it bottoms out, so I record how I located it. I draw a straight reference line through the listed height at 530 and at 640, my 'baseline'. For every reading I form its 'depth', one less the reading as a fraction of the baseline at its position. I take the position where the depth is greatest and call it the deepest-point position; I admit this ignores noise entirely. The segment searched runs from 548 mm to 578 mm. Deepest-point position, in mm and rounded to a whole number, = 560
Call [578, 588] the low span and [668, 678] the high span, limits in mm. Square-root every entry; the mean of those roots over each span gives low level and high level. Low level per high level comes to 0.936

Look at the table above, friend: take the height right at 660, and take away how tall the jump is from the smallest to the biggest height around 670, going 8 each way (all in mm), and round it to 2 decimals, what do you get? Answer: 2.40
